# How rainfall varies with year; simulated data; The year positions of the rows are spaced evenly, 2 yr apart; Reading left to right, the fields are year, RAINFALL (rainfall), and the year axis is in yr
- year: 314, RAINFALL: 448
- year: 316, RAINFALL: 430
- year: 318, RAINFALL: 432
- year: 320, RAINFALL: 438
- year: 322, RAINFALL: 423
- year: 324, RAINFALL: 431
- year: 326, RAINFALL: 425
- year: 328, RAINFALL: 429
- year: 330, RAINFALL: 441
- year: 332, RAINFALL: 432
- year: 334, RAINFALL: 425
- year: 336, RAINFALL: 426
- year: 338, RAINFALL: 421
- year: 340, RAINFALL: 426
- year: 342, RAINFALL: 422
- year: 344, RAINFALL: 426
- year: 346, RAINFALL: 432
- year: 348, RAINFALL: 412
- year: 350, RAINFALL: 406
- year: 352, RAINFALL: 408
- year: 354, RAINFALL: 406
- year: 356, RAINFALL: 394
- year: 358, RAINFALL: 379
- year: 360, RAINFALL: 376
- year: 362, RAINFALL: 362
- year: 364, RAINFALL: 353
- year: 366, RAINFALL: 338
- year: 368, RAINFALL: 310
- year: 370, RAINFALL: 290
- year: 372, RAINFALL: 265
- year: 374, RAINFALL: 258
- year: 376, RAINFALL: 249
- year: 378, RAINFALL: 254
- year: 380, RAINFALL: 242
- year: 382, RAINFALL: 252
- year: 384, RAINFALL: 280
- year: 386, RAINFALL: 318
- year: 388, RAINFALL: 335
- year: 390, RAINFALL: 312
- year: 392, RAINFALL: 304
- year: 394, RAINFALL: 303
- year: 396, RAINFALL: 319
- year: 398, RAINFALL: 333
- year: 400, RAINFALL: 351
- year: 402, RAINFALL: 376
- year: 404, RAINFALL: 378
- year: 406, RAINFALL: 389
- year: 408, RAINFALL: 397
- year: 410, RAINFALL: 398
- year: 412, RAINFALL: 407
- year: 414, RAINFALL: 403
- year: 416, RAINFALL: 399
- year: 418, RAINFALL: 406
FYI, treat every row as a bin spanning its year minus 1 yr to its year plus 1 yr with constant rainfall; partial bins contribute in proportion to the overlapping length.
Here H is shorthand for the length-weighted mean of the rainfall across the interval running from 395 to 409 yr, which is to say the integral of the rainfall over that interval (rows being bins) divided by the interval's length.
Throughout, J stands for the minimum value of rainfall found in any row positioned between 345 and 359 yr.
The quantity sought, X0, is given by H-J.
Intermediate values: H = 363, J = 379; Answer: -16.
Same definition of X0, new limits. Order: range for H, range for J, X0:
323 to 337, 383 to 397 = 150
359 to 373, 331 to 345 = -93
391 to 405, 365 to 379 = 89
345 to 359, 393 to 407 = 102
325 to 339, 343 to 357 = 34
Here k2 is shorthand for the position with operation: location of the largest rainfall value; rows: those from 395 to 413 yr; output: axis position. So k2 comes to 412 yr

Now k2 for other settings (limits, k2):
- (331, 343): 332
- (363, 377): 364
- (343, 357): 346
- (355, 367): 356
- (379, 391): 388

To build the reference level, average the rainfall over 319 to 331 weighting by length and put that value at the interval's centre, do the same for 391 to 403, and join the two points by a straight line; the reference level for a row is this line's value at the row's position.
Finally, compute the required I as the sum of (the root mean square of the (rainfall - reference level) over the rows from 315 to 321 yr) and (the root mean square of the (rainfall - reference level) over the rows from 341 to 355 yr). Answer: 27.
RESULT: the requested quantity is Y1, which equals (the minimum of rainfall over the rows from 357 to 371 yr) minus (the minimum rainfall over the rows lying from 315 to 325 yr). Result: -133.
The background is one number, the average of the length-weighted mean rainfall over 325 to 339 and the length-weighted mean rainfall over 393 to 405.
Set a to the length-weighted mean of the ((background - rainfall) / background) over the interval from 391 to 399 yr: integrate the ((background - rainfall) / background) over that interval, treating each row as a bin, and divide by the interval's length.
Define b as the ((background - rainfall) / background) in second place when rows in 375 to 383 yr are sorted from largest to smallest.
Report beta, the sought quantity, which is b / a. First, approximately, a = 0.184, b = 0.35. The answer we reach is 1.9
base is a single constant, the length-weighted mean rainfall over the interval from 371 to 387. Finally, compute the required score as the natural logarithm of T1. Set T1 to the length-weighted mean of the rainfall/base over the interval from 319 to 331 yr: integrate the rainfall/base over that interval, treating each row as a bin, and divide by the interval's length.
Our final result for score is 0.49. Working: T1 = 1.63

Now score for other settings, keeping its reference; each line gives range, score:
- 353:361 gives 0.38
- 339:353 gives 0.46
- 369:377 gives 0.00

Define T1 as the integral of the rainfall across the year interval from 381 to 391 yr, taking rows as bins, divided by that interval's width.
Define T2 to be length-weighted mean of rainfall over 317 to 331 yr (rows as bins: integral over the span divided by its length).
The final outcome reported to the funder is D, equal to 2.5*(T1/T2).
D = 1.74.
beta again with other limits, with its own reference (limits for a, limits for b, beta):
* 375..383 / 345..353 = -0.2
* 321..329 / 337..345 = 0.9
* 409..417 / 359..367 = -2.1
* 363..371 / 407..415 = -0.2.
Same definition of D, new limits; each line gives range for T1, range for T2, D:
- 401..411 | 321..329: 2.27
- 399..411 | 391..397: 3.09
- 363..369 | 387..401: 2.59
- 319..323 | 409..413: 2.67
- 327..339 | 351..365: 2.80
